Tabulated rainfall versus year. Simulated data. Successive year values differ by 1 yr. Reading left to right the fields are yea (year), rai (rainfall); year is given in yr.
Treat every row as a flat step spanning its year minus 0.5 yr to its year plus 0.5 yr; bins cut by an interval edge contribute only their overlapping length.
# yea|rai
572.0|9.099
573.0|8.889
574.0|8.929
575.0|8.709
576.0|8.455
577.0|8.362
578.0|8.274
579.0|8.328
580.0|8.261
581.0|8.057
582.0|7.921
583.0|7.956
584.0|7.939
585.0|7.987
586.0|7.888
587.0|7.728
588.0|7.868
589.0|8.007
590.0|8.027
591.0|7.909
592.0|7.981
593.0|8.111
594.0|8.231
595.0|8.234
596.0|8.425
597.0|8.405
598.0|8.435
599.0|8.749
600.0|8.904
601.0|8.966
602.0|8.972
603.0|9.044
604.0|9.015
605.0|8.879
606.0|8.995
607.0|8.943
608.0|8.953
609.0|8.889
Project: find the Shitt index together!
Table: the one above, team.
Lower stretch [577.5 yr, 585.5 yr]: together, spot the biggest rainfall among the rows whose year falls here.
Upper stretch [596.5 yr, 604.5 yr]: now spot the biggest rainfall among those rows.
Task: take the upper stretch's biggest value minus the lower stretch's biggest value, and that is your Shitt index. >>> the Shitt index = 0.72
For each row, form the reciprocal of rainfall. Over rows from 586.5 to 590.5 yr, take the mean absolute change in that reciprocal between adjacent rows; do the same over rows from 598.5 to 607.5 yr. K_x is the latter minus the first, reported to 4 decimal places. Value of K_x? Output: -0.0006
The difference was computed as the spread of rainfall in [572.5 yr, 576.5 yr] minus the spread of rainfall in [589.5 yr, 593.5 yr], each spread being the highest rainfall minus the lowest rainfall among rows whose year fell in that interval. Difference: 0.27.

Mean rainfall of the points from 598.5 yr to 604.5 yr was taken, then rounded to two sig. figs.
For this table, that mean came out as 8.9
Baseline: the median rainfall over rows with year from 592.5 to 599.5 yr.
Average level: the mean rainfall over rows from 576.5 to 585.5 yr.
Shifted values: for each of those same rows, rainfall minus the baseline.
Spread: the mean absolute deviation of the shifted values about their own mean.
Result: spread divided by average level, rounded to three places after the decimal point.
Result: 0.020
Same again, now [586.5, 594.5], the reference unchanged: 0.014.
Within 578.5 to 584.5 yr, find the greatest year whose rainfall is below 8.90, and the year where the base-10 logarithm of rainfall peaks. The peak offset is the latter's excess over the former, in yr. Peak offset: -5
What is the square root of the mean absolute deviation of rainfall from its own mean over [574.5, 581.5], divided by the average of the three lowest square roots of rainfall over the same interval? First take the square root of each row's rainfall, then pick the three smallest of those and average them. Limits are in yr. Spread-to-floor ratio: 0.129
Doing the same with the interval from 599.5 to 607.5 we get 0.069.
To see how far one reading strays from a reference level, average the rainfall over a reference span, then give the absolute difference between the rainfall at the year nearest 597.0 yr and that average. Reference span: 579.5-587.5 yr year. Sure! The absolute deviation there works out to 0.44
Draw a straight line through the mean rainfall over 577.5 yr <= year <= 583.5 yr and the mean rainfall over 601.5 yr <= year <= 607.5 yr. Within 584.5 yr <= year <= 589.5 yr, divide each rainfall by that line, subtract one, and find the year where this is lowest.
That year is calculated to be 587.0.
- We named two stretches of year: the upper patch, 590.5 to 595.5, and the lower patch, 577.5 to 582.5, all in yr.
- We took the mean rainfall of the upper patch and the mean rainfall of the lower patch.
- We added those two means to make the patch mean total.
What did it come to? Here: 16.3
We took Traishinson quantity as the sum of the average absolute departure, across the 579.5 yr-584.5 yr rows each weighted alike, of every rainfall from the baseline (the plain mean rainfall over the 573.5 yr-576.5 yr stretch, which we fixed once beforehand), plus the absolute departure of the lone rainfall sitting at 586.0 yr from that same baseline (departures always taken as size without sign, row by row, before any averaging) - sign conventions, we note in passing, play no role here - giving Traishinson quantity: 1.5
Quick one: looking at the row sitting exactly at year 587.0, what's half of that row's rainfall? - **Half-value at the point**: 3.9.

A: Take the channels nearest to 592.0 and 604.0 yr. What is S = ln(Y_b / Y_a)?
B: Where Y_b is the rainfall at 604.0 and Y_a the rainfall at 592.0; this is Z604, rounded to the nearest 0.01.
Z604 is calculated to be 0.12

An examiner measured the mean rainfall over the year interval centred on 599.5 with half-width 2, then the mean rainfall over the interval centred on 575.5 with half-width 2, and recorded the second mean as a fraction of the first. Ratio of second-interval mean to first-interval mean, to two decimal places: 0.98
